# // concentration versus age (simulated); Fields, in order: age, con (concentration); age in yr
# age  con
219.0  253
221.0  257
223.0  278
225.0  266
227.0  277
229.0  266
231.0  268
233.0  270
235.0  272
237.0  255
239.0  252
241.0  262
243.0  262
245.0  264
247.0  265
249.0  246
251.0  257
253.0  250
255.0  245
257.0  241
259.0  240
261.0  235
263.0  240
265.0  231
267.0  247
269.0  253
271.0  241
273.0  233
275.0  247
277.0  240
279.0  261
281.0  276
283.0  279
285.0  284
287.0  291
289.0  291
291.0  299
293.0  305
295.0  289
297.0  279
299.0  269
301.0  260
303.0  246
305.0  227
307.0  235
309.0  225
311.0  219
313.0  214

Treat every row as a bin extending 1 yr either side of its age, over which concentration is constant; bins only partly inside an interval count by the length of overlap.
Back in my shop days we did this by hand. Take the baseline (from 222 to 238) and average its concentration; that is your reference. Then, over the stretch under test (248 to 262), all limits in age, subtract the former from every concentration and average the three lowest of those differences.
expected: -30.3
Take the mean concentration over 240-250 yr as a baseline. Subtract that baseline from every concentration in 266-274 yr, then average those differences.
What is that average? -16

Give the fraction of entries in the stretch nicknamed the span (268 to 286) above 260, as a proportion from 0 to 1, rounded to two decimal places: 0.44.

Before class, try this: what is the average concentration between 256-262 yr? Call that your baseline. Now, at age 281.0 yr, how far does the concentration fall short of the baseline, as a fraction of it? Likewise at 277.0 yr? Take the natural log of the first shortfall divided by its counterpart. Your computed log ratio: 3.3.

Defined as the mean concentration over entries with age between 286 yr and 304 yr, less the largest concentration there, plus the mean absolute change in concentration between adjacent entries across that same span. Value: -15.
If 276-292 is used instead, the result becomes -13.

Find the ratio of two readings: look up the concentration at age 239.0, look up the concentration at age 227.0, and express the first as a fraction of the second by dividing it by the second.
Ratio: 0.91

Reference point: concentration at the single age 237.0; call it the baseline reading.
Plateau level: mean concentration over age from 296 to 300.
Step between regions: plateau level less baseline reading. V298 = 19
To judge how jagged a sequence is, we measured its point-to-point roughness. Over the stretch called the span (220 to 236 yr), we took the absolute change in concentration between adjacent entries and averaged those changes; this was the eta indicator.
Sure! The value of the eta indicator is 9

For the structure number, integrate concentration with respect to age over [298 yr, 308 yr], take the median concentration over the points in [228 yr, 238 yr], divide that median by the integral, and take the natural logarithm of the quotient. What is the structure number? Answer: -2.22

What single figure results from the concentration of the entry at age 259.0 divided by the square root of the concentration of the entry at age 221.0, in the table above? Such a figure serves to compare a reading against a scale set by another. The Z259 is 15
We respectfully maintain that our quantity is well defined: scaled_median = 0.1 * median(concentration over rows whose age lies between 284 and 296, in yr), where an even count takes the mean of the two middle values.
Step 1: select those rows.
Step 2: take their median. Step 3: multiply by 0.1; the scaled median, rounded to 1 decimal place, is 29.1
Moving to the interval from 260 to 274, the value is 24.0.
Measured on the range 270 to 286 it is 25.4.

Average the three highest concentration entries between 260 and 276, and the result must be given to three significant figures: 249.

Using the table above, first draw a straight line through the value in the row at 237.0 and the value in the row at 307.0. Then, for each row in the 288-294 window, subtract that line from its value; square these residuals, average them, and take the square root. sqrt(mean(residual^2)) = 59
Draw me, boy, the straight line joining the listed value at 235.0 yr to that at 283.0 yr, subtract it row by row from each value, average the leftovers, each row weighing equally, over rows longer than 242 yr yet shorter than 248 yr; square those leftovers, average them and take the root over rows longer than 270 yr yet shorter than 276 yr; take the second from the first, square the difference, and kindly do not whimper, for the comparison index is 2249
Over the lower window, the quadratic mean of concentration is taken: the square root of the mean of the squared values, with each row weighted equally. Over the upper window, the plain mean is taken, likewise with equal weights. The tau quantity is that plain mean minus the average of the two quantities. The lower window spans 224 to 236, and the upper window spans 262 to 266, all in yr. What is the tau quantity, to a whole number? -17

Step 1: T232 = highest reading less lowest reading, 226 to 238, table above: 22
